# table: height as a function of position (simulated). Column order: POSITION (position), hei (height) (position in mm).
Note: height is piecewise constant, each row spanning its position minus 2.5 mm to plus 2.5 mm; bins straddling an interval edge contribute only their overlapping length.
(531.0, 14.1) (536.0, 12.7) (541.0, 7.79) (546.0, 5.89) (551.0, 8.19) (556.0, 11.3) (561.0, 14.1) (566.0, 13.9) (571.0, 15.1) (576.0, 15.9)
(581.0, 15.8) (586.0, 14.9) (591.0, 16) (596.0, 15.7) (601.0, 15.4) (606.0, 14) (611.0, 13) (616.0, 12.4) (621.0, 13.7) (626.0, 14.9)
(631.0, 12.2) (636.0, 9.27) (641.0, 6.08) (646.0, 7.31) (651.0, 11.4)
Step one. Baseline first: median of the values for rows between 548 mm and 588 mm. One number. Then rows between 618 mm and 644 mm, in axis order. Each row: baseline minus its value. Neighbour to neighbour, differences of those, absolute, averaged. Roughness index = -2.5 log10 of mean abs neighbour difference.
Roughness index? -1.0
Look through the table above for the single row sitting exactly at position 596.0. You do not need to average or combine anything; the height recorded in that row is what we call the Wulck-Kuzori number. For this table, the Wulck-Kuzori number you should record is 15.7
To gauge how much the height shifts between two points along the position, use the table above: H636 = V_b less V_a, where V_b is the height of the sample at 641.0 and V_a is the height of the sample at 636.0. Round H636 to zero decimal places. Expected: -3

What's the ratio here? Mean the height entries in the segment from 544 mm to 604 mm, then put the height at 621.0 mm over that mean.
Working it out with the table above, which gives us 1.01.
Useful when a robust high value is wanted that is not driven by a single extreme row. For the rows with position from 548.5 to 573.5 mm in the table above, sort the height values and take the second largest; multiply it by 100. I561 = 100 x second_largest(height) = 1410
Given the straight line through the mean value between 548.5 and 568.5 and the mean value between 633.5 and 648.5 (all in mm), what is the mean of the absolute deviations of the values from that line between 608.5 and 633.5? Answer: 4.64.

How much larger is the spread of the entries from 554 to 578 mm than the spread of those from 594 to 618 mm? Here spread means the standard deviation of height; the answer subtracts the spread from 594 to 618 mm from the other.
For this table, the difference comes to 0.3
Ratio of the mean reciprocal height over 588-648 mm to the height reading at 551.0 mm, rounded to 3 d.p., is 0.011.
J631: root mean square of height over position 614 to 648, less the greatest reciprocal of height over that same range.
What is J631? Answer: 11.1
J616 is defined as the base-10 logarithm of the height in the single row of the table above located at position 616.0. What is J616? 1.09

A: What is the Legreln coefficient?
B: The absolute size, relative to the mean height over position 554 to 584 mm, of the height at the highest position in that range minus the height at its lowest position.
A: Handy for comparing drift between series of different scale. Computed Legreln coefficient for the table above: 0.31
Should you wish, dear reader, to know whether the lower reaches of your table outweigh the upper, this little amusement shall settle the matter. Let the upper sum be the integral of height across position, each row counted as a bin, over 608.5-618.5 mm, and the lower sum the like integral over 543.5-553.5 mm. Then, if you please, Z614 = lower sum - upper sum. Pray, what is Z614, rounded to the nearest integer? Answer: -57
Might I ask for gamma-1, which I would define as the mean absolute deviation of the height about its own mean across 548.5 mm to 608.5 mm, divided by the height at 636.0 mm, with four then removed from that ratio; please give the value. -3.83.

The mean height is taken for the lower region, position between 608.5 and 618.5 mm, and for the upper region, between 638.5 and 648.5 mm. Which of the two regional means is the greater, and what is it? 12.7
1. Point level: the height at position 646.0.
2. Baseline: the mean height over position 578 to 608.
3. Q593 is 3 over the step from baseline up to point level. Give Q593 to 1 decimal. -0.4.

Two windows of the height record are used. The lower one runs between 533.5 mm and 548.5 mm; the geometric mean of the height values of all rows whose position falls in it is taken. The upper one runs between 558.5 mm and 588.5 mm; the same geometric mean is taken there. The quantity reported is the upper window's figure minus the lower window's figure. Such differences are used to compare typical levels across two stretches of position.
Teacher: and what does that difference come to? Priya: 6.6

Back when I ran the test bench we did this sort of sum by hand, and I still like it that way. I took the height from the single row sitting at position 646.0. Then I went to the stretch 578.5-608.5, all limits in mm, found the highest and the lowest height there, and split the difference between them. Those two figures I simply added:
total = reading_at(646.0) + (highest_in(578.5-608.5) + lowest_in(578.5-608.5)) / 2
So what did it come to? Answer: 22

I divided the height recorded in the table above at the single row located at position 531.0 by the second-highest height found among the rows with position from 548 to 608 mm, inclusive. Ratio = 0.9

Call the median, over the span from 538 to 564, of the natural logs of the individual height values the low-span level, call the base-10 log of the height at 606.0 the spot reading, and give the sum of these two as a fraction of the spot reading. 2.8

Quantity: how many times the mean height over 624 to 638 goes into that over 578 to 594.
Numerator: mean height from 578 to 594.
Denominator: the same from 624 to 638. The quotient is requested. 1.3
